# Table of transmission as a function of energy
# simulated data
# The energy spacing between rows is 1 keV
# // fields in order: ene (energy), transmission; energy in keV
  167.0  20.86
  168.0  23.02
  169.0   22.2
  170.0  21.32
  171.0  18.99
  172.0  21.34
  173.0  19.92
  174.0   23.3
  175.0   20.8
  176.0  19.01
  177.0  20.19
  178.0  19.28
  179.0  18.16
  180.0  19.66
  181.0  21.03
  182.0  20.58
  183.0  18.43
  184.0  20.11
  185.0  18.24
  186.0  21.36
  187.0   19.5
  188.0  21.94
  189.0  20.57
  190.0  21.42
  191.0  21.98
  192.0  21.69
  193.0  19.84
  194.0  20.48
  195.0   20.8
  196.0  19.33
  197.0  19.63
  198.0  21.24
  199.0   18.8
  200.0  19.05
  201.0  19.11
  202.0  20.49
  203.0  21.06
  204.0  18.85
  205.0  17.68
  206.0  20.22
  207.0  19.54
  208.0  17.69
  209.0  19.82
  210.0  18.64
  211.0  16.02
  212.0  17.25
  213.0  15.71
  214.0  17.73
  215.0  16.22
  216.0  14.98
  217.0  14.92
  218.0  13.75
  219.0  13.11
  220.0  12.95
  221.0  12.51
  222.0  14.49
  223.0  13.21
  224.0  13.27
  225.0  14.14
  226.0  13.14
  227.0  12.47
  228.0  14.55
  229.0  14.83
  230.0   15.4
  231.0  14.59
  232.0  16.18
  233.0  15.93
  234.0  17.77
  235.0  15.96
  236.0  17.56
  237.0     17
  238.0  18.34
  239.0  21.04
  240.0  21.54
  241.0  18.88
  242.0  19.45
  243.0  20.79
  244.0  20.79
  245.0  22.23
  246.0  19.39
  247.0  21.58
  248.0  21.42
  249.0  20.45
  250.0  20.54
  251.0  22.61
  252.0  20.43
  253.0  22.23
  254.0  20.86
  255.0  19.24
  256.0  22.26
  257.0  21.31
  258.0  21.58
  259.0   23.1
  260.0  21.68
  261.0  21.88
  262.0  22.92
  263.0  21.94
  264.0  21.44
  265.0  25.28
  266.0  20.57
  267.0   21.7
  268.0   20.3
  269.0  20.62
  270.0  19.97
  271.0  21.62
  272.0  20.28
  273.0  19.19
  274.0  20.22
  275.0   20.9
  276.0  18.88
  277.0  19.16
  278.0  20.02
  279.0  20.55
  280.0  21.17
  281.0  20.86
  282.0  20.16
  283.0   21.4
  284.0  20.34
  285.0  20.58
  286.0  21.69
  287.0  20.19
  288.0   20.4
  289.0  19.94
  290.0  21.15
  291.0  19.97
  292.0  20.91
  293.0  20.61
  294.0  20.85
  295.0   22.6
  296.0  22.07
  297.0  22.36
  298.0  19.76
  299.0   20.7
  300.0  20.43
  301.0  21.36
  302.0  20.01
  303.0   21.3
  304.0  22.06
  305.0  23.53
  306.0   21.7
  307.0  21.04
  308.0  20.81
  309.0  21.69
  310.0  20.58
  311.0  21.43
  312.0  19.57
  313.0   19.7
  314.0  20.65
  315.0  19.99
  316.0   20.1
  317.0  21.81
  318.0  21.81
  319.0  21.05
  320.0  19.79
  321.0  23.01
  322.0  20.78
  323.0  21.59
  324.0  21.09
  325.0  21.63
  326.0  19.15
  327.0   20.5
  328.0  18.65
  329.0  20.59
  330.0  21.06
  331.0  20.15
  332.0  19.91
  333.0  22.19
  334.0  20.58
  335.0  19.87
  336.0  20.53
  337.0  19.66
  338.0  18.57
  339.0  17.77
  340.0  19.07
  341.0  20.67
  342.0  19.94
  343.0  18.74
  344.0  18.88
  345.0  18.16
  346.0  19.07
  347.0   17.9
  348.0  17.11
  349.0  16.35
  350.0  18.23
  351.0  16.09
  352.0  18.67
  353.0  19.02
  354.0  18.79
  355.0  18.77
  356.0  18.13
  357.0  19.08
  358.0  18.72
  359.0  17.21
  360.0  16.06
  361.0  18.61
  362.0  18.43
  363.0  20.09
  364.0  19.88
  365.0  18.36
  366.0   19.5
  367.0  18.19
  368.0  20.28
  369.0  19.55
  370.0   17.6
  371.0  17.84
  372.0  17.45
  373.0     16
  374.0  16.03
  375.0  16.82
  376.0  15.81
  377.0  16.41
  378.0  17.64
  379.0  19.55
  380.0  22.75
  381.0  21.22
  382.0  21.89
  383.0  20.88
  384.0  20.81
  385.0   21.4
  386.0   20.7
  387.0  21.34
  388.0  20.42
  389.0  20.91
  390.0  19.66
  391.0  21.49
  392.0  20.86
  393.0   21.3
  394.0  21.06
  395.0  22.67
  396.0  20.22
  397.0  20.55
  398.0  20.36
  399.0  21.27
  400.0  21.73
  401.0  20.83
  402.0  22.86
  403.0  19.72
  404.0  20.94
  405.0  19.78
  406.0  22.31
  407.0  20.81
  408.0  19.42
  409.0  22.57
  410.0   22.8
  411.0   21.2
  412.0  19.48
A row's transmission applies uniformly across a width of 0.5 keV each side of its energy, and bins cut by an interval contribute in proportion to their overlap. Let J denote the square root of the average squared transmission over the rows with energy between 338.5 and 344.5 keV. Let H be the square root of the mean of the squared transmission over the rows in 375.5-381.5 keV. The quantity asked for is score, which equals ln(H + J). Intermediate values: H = 19.1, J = 19.2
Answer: 3.64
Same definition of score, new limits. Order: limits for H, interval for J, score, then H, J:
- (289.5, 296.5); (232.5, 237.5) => 3.64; 21.2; 16.9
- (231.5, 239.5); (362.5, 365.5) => 3.61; 17.5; 19.5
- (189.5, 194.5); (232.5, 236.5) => 3.64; 21.1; 16.8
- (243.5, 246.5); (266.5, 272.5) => 3.73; 20.8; 20.8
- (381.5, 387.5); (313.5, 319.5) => 3.74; 21.2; 20.9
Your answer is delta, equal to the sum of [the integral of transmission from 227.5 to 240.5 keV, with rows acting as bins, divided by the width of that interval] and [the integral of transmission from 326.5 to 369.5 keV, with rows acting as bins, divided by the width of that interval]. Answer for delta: 36.0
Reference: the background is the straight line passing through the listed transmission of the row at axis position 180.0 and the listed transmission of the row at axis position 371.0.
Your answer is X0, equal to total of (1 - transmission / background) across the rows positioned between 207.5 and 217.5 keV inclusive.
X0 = 1.3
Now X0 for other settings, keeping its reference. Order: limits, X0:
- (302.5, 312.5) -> -1.6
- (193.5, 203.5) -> -0.3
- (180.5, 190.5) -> -0.4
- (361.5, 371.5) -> -0.6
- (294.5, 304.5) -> -1.5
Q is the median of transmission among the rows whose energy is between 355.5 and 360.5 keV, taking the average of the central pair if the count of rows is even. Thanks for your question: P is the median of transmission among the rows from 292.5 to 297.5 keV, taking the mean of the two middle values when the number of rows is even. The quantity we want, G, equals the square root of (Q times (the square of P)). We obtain 94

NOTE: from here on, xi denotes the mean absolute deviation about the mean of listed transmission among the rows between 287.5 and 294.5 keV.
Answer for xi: 0.38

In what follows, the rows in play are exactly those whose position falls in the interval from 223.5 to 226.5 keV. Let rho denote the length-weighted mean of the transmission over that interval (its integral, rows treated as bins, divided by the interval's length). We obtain 14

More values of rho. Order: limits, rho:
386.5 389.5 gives 21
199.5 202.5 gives 20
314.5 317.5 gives 21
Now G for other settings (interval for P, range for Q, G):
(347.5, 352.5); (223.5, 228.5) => 62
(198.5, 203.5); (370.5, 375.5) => 78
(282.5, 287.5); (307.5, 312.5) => 94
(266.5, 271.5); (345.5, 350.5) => 87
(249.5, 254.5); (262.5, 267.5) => 97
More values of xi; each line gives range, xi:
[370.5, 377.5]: 0.64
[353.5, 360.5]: 0.84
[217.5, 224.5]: 0.45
